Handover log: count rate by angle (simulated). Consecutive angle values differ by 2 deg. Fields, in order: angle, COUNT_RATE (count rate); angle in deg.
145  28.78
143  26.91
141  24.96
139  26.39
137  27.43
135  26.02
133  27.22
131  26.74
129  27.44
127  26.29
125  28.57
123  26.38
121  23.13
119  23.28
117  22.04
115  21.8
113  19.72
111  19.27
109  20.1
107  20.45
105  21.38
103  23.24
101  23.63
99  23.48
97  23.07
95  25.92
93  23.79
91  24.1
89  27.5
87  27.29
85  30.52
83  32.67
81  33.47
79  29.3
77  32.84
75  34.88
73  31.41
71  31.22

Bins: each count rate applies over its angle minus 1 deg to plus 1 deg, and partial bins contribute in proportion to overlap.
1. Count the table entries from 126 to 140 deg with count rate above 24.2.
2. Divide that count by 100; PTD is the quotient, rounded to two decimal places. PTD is 0.07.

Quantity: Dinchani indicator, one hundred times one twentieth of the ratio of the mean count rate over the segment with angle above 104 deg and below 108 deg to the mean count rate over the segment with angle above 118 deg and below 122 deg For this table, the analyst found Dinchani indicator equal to 4.51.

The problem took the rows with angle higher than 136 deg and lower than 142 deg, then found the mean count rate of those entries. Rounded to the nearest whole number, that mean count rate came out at 26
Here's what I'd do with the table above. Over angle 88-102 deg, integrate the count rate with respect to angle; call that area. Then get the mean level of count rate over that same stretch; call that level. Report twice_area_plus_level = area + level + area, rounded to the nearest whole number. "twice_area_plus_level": 710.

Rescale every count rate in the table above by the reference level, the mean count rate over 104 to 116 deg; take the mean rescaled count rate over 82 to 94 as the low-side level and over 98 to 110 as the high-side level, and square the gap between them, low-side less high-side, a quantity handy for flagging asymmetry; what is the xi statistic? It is 0.075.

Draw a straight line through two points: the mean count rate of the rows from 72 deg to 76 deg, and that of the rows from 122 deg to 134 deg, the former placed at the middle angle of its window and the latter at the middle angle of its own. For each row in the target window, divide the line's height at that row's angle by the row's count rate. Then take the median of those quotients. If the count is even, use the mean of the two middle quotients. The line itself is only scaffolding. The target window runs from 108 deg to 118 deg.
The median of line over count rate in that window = 1.45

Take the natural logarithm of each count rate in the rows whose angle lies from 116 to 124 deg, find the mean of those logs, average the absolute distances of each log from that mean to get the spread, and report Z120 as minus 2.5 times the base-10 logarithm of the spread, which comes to 3.2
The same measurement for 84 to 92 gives 3.0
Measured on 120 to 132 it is 3.4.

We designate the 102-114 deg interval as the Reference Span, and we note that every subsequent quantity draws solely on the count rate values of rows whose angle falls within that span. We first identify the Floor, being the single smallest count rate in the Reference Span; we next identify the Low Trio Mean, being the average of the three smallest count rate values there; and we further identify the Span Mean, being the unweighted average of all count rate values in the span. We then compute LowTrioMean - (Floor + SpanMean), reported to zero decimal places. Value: -20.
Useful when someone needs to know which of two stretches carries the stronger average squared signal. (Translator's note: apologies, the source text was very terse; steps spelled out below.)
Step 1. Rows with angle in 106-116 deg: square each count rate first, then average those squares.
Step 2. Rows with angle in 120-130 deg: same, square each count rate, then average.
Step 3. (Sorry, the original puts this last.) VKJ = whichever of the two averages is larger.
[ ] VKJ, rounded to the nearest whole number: 698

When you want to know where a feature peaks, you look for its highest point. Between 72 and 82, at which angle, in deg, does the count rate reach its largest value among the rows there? 75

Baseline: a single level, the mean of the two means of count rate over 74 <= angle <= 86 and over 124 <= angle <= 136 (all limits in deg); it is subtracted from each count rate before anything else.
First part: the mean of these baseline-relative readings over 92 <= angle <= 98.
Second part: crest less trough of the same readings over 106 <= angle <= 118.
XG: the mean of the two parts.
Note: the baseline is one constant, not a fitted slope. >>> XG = -1.3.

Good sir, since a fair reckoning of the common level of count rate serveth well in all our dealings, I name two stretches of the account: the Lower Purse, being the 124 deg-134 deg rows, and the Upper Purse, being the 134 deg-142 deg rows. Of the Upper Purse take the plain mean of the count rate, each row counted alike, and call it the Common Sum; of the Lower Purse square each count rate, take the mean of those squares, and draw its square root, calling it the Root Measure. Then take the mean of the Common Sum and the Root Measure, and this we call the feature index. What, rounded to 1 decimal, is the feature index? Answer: 26.7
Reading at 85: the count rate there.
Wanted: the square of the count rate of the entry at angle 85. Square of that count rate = 931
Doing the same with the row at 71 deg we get 975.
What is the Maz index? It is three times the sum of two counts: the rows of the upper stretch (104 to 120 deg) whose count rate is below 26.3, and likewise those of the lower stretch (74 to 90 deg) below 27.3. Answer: 27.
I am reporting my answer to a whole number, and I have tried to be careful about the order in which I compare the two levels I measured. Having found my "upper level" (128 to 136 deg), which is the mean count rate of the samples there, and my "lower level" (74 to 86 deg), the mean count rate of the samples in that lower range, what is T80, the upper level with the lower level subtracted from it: -5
